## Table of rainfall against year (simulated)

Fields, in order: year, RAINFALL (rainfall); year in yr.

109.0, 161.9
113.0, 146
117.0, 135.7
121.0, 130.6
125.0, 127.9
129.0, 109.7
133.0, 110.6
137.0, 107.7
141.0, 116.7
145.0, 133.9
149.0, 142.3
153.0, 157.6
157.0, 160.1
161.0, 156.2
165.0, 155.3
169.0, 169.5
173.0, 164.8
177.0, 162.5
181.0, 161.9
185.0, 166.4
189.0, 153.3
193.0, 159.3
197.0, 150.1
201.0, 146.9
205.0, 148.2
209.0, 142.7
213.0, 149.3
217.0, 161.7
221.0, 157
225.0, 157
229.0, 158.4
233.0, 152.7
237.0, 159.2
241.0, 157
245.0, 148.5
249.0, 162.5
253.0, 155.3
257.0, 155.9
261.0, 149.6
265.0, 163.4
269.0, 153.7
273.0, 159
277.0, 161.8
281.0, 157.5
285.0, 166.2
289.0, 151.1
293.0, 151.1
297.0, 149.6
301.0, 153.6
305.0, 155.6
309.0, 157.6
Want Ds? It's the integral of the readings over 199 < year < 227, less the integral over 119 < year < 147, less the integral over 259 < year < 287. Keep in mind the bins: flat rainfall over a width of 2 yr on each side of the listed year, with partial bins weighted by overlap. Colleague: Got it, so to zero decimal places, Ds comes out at -3542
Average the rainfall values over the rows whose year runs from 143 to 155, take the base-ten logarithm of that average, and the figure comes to 2.16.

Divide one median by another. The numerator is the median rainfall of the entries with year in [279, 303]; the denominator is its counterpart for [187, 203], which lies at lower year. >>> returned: 1.00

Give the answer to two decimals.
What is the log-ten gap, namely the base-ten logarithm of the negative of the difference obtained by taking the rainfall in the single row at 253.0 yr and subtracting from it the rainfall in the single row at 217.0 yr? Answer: 0.81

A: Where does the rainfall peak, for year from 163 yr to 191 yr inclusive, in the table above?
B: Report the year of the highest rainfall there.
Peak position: 169.0 yr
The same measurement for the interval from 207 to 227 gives 217.0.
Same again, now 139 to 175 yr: 169.0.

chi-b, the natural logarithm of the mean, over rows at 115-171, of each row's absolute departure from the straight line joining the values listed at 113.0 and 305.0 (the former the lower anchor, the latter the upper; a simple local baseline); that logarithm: 2.9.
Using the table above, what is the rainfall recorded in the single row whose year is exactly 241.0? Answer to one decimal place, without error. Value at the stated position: 157.0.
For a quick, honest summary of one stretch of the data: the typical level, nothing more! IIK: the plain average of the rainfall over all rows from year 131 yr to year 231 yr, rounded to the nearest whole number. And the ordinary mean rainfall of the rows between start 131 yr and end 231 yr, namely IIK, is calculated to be 150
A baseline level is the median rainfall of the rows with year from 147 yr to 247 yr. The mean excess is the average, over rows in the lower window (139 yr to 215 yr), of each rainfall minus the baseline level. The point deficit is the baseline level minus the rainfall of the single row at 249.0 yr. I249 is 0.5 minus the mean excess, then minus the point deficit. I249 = 10.5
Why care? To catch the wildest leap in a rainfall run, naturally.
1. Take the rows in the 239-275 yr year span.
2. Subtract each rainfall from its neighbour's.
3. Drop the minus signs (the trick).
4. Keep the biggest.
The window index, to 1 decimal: 14.0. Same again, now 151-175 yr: 14.2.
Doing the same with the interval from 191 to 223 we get 12.4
